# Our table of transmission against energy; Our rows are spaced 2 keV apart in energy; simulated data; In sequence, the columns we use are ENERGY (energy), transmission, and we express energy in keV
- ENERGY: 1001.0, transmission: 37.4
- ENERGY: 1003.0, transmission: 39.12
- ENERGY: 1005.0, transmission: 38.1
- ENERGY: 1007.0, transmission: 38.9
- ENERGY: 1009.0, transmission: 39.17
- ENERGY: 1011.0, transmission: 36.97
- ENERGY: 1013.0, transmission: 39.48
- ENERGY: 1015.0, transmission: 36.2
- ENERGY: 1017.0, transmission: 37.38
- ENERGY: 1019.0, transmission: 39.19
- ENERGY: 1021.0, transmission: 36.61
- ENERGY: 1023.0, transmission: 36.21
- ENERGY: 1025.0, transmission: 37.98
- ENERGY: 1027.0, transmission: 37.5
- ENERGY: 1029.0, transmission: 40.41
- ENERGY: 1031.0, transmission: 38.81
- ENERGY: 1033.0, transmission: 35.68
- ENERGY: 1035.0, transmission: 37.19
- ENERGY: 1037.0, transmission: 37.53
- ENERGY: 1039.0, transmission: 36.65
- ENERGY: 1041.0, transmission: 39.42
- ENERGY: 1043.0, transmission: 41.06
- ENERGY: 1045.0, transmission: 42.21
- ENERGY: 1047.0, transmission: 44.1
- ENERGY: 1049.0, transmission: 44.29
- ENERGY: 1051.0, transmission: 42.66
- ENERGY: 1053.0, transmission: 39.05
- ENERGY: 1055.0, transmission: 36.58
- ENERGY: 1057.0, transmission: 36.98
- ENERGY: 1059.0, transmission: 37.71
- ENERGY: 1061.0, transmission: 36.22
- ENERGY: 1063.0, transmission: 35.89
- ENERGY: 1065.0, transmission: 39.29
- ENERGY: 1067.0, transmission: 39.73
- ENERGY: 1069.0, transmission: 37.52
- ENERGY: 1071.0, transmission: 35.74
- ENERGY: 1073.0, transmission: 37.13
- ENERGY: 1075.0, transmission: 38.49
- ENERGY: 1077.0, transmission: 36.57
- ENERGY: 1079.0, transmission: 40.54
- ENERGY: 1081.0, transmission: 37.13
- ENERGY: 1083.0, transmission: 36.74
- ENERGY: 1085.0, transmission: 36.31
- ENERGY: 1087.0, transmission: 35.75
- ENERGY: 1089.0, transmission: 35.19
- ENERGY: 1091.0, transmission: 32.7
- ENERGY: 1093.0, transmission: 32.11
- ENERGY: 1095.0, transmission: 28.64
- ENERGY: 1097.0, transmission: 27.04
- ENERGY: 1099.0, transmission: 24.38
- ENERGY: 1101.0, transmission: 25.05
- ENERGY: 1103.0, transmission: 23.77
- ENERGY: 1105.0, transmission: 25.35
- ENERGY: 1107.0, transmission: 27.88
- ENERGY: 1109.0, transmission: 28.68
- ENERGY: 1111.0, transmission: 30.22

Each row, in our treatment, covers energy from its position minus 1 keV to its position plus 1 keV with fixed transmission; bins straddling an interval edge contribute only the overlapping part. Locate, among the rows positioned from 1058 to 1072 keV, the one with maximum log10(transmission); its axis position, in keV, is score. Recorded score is 1067.0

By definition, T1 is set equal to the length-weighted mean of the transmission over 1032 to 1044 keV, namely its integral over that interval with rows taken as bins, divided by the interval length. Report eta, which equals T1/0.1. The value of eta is 379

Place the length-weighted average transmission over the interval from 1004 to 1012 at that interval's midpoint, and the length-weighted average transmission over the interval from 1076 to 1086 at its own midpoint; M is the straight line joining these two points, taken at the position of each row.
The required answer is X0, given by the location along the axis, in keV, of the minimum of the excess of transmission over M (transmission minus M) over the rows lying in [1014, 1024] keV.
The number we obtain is 1015.0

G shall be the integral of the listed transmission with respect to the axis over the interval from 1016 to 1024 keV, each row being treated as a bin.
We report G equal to 299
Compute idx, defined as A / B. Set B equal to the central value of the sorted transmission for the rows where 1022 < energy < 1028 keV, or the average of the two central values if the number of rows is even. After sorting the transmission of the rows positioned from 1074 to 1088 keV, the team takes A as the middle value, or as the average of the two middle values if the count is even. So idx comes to 0.98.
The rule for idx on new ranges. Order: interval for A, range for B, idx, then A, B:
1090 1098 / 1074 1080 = 0.79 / 30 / 38.5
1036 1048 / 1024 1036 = 1.07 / 40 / 37.7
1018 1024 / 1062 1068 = 0.93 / 37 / 39.3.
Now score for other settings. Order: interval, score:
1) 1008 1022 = 1013.0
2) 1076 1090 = 1079.0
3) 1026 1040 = 1029.0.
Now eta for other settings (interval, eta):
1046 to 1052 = 437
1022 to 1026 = 371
